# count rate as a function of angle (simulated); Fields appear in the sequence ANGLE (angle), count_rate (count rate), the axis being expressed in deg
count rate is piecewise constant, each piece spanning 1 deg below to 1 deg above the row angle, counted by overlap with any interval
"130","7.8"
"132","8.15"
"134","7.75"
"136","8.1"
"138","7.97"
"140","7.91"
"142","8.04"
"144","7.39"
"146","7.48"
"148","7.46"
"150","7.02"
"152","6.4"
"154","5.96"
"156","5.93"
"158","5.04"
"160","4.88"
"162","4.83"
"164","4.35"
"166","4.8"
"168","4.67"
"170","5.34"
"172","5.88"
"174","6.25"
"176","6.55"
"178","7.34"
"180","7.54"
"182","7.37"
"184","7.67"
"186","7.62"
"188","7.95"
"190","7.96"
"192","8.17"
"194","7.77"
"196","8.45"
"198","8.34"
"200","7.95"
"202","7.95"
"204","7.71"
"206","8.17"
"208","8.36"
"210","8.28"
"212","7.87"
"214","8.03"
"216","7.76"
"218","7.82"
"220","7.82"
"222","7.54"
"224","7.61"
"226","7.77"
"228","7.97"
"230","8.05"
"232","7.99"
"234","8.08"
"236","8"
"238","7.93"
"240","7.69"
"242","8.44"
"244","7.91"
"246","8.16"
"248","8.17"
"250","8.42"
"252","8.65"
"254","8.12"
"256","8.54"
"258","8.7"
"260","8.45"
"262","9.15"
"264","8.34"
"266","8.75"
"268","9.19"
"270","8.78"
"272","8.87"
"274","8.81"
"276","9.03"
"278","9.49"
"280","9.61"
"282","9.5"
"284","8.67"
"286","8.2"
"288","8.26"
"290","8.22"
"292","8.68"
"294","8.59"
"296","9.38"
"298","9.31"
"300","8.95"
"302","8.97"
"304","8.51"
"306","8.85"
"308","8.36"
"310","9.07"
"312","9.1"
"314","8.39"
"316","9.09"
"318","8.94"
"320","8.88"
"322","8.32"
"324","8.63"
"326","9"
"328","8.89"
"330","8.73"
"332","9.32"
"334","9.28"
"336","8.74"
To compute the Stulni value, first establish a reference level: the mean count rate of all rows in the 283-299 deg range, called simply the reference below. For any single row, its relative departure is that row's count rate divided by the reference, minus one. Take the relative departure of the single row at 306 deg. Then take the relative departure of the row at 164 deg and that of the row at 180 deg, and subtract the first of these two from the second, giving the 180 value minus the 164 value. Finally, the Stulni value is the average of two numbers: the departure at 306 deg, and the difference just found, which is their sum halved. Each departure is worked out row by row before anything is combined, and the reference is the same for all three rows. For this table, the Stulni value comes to 0.19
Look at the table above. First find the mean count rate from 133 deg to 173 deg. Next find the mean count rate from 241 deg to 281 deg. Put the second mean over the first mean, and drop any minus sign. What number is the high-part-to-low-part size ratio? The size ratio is 1.36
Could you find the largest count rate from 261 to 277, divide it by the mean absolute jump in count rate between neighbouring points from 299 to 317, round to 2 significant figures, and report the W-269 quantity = 21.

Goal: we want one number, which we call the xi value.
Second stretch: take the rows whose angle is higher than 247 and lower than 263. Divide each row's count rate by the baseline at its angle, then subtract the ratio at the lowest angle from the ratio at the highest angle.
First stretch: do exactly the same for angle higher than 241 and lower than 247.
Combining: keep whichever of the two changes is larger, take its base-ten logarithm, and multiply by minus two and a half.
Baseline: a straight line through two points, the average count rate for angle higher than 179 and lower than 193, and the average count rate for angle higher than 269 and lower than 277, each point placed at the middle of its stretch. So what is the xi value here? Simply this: 2.6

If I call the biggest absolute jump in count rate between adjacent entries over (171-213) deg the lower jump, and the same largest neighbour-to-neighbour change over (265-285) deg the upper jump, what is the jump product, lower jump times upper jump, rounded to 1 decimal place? 0.7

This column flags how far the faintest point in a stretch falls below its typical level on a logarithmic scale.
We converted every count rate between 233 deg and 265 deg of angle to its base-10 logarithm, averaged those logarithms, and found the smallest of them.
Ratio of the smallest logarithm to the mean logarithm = 0.965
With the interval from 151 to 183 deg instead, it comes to 0.842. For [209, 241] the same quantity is 0.978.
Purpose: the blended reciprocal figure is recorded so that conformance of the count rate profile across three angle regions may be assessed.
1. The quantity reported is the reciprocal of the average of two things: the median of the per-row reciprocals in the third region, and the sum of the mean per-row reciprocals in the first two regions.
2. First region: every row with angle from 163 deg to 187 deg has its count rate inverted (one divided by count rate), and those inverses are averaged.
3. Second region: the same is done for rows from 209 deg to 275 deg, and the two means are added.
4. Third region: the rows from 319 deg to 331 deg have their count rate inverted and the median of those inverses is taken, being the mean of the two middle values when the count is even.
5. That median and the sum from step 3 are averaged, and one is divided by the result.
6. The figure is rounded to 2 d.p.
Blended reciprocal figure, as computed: 4.99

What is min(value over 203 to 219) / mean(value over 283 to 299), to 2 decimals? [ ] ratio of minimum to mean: 0.89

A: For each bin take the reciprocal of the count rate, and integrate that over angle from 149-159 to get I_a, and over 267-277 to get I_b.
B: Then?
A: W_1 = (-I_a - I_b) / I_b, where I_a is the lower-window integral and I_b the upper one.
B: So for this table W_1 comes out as -2.5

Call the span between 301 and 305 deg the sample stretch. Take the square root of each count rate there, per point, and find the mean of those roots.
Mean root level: 2.96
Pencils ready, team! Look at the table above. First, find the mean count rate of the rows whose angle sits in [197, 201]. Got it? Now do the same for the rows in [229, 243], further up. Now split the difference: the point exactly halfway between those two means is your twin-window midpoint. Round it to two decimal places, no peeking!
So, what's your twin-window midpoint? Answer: 8.09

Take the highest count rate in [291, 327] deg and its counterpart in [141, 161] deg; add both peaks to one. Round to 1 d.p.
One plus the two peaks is 18.4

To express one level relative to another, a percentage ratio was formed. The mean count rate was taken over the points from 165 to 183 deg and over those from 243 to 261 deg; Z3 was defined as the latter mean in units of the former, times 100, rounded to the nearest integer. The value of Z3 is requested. 135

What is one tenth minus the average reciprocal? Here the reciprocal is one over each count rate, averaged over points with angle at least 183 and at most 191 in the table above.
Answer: -0.028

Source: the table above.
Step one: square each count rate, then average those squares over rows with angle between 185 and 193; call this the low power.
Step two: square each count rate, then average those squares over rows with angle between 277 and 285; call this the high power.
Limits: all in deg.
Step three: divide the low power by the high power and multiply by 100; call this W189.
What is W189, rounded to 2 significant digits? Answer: 72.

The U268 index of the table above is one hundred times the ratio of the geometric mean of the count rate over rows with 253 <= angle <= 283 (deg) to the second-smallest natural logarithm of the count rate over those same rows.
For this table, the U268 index 419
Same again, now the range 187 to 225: 393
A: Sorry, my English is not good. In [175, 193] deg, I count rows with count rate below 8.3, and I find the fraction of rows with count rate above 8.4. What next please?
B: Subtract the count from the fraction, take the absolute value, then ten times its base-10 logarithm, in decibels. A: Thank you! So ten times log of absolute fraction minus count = 9.5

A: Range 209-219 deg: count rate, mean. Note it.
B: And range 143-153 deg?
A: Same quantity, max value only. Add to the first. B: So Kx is 15.4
